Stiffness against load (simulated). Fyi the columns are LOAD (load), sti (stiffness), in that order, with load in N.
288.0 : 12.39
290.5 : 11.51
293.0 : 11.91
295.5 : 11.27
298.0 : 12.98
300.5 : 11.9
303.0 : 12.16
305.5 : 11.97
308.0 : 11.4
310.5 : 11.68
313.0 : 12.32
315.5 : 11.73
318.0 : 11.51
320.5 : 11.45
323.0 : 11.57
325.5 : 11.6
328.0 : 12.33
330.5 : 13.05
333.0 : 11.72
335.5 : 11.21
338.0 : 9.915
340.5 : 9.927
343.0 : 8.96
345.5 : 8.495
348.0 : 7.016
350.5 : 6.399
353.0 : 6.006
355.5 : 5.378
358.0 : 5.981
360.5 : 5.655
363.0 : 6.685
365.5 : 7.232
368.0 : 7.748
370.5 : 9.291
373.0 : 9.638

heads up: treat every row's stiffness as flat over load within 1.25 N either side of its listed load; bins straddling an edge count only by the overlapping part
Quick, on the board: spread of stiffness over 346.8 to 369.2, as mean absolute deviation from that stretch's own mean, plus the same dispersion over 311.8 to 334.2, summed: 1.07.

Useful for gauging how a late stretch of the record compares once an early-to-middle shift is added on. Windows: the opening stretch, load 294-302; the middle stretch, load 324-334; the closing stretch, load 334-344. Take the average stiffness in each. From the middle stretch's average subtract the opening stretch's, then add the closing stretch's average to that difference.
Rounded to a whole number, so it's 10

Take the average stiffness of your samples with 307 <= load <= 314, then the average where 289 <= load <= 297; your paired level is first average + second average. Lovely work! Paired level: 23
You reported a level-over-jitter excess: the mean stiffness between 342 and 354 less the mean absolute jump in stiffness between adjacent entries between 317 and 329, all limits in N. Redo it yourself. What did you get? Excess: 7.14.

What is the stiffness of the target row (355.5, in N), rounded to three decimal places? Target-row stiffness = 5.378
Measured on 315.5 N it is 11.730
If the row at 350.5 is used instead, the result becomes 6.399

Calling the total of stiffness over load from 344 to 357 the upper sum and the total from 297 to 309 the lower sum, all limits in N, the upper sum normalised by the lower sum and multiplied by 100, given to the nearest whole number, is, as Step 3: 55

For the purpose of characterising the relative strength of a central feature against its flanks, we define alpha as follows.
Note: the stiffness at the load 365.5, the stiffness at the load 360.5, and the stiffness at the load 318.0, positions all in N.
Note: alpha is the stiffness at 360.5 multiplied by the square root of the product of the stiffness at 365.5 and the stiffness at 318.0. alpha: 52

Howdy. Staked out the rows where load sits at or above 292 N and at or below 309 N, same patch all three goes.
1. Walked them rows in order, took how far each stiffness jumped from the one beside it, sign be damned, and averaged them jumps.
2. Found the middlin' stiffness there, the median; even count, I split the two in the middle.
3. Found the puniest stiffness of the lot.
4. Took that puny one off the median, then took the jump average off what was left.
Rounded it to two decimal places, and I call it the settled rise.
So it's -0.10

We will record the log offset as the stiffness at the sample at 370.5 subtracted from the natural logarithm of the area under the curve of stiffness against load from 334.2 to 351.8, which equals -4.2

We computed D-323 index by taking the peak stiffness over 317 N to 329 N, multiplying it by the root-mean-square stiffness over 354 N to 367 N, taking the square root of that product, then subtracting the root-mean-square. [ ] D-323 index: 2.5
